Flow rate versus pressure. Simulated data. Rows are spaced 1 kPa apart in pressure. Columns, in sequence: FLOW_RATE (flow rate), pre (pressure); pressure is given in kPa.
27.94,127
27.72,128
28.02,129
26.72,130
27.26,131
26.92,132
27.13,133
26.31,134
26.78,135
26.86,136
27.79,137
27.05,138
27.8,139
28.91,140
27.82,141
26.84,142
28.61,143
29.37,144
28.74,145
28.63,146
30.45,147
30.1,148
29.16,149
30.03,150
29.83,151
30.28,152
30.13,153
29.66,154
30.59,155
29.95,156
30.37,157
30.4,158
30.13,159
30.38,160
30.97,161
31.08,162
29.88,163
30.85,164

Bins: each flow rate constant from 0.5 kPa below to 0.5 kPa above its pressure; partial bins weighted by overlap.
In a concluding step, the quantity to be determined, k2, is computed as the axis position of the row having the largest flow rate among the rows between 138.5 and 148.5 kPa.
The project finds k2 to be 147 kPa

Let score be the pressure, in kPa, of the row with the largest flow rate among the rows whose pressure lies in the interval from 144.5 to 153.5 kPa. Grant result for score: 147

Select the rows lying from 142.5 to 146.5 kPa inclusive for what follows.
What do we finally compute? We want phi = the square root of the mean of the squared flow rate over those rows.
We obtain 28.8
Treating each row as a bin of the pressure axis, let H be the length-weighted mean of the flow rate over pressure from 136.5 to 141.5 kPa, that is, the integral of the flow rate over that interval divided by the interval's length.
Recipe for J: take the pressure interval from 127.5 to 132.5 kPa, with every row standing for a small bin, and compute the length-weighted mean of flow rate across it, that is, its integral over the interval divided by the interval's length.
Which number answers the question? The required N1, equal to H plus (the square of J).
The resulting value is 775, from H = 27.9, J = 27.3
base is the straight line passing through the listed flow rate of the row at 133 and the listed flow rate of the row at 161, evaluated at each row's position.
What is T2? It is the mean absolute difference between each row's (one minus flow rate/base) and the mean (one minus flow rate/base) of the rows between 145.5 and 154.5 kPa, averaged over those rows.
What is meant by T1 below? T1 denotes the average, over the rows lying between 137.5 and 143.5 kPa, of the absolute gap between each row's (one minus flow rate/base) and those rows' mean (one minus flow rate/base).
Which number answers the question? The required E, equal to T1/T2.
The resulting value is 1.3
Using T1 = 0.021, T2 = 0.016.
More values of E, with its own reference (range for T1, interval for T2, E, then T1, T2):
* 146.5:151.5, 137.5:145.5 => 0.8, 0.016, 0.020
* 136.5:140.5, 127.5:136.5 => 0.7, 0.017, 0.024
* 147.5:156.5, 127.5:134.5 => 0.5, 0.012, 0.024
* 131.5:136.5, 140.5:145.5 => 0.6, 0.013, 0.021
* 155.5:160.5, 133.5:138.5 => 0.5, 0.005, 0.010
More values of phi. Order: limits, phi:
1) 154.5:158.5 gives 30.3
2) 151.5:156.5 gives 30.1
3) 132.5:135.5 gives 26.7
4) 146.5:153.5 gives 30.0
